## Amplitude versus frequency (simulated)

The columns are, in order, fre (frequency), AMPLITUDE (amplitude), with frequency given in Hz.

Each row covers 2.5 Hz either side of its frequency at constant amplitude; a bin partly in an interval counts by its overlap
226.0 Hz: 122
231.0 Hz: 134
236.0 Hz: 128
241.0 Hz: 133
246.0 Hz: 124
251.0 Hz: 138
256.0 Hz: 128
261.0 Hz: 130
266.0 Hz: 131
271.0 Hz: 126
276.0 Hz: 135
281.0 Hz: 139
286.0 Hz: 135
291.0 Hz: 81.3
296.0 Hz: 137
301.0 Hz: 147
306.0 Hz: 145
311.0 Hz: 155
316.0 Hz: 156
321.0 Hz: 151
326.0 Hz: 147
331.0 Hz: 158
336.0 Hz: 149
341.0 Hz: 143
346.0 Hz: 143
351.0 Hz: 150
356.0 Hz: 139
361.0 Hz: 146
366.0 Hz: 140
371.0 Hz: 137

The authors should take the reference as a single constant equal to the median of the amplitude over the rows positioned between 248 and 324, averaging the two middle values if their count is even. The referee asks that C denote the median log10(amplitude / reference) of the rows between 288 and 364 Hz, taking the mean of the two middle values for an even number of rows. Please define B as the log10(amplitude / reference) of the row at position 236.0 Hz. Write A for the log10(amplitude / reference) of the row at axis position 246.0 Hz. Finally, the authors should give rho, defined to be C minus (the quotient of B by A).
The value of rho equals -0.7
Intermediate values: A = -0.043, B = -0.03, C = 0.031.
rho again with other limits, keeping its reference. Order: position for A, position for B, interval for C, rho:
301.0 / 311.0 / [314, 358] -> -1.7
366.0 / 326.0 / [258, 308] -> -3.3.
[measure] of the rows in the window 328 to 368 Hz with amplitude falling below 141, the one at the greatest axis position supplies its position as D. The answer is 366.0 Hz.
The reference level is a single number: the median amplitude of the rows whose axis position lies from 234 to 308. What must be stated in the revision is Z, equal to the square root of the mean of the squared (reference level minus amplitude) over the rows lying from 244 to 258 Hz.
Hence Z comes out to 7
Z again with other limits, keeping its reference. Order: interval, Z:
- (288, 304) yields 31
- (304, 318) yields 20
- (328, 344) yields 18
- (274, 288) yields 4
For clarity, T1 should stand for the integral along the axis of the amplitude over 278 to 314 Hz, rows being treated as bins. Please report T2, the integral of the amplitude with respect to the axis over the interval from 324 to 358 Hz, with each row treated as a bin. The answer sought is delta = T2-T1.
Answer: 160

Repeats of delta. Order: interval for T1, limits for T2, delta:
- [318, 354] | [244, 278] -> -922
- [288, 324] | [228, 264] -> -301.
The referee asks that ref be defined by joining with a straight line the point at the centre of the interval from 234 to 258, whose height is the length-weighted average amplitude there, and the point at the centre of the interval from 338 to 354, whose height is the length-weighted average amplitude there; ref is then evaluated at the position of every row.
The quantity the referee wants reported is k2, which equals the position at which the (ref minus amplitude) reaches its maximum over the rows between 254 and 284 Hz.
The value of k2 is 271.0 Hz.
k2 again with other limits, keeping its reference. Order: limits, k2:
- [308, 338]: 326.0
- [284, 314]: 291.0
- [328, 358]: 356.0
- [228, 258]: 246.0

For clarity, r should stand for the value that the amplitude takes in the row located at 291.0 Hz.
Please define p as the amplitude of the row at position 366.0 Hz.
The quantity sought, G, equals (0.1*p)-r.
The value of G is -67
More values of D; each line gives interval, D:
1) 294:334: 296.0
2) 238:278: 276.0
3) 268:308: 296.0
